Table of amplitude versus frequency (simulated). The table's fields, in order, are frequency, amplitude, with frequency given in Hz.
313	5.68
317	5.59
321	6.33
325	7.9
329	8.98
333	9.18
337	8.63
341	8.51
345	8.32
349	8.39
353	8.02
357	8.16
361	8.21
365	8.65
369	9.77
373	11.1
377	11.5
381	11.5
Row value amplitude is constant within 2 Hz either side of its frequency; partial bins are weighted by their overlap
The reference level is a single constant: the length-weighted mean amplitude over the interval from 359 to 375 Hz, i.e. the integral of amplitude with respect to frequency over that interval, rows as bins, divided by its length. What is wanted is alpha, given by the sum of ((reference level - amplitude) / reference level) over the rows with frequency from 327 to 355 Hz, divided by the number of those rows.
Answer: 0.09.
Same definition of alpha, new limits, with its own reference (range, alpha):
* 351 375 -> 0.05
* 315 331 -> 0.24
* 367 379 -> -0.14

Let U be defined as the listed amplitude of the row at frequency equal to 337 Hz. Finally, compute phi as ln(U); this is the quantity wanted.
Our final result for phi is 2.16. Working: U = 8.63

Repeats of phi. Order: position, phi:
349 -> 2.13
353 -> 2.08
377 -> 2.44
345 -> 2.12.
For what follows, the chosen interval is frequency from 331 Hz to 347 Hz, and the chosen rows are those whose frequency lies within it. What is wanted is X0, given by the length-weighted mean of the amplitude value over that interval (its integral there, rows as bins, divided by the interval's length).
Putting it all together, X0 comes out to 8.7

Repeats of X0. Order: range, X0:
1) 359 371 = 8.9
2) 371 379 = 11.3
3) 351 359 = 8.1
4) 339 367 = 8.3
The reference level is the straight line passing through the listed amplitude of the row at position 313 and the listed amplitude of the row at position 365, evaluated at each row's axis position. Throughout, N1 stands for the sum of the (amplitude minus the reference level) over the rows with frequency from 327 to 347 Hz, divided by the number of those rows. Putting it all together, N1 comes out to 1.67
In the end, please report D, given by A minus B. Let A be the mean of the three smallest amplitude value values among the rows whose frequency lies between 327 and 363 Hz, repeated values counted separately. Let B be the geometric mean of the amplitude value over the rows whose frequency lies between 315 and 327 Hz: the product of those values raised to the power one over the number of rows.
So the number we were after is 1.6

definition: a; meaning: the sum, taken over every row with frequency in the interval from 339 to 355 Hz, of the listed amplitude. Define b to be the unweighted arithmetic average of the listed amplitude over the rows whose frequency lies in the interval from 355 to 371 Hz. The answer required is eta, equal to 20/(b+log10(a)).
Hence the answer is 1.96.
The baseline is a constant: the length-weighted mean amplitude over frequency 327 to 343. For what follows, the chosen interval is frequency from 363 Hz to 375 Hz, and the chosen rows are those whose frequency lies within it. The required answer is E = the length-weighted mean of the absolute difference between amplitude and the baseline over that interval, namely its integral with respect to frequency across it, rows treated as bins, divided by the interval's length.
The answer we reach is 1.13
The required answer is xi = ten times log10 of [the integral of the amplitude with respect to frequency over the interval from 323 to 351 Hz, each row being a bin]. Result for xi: 23.8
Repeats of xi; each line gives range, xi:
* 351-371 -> 22.3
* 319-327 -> 17.6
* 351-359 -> 18.1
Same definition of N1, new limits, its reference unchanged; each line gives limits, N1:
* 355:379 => 0.80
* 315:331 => 0.95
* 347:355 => 0.35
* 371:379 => 2.08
